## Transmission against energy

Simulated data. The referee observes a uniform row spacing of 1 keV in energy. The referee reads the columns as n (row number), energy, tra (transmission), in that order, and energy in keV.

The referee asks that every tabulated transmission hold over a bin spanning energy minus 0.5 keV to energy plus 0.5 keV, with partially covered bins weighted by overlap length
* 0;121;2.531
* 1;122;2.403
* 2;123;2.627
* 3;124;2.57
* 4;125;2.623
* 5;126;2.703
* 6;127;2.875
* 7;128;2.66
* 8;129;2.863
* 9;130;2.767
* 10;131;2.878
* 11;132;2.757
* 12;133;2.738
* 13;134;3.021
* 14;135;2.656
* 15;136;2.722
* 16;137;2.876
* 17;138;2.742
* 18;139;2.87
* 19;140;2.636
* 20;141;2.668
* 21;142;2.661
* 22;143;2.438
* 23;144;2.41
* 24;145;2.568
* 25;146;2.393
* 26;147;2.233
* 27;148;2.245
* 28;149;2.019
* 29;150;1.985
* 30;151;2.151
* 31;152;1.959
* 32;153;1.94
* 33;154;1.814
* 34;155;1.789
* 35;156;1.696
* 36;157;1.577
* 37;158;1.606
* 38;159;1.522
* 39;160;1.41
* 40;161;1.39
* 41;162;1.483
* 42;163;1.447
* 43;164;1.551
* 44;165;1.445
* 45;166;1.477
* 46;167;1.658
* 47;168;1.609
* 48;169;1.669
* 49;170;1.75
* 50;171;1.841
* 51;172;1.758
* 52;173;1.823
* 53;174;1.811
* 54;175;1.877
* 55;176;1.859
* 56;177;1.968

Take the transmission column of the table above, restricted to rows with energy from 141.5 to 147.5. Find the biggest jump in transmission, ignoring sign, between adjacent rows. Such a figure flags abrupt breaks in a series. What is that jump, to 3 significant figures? 0.223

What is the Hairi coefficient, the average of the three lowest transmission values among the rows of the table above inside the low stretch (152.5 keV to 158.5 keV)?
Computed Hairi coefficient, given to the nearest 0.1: 1.6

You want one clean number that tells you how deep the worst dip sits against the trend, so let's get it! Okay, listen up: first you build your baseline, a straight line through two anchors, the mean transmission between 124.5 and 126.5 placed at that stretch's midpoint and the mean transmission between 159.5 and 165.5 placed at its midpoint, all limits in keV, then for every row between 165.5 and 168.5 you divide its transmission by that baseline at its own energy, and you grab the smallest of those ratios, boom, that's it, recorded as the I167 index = 1.10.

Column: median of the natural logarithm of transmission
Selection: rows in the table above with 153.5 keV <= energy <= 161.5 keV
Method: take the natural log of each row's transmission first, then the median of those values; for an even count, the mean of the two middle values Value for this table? 0.46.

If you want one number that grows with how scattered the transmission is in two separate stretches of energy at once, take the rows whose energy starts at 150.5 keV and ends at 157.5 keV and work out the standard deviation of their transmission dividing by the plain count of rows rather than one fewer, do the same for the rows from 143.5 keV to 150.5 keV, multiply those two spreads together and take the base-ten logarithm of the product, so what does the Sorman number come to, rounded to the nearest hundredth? -1.46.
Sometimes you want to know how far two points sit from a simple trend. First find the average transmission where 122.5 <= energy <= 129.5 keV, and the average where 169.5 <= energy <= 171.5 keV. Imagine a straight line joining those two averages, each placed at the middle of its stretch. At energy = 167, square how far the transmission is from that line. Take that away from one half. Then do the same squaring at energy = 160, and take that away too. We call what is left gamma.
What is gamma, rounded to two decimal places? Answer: 0.10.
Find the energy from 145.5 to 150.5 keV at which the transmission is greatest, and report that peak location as 146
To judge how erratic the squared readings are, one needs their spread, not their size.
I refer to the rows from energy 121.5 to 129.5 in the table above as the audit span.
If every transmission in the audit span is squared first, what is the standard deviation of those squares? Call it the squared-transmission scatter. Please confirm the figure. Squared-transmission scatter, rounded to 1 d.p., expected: 0.8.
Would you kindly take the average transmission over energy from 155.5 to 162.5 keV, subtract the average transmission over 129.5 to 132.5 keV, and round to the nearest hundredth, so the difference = -1.27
